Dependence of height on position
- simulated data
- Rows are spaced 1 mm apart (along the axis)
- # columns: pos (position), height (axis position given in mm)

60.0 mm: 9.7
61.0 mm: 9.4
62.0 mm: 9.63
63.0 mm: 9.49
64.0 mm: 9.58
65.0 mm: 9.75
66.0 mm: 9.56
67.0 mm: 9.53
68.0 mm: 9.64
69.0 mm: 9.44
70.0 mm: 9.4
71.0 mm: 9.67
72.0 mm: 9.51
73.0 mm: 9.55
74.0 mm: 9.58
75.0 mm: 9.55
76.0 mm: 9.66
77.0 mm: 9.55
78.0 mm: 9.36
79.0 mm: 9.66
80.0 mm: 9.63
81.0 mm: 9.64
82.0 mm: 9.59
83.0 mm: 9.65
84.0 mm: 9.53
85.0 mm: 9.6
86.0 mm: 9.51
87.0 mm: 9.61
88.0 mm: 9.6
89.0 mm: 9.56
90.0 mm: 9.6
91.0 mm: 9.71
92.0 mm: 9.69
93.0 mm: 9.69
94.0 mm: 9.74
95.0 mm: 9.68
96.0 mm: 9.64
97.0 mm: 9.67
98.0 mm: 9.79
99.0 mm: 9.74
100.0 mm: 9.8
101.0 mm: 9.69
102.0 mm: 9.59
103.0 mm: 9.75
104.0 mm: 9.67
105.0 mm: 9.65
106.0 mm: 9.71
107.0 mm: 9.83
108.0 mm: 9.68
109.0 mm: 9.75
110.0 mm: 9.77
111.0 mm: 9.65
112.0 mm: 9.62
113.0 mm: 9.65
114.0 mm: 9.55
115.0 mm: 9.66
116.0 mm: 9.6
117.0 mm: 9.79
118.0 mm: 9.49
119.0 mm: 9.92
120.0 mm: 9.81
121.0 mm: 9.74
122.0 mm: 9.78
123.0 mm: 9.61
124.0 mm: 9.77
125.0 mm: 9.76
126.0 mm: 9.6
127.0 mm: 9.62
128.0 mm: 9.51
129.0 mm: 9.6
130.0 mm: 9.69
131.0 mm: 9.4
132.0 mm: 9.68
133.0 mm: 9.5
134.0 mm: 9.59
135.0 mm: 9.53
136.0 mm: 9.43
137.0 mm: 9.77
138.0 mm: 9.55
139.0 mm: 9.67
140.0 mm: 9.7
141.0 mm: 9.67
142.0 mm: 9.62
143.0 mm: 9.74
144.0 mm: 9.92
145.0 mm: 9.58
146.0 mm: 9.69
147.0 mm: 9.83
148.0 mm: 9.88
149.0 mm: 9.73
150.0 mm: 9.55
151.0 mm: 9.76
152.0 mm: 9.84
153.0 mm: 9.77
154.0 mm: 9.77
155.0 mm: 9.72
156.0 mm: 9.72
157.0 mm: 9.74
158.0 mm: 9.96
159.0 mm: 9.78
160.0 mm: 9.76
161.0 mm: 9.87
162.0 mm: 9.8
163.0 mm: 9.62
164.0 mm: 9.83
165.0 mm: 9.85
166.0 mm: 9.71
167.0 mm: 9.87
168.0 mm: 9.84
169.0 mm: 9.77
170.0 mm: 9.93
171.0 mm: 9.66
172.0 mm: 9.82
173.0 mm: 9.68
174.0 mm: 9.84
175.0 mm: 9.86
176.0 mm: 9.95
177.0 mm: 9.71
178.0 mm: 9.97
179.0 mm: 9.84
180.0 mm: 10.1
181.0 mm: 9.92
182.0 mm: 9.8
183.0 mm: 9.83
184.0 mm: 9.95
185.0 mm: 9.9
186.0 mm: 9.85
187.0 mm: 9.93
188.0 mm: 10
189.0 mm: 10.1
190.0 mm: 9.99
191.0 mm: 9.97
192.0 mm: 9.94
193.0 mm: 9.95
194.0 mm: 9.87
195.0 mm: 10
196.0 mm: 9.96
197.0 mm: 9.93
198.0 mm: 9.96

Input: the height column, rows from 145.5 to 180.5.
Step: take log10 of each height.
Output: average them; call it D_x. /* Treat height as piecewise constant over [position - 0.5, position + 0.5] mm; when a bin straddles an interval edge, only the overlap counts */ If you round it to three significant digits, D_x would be 0.991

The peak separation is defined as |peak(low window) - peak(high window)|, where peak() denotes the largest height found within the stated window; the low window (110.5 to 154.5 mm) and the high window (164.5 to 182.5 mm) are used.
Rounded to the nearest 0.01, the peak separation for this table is 0.18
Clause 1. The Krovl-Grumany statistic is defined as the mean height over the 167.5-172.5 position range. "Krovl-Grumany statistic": 9.80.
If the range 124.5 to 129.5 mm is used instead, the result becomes 9.62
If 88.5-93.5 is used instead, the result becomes 9.65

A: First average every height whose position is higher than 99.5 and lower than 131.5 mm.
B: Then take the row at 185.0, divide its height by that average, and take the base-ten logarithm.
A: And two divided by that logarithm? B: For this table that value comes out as 203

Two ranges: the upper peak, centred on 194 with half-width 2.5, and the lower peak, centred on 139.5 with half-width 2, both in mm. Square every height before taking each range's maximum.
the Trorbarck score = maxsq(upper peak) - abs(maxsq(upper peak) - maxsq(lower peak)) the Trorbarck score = 94.1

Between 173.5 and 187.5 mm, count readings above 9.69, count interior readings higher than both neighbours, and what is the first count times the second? 56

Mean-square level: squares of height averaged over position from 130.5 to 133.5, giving 90.8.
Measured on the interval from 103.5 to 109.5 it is 94.4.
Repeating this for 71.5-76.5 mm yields 91.6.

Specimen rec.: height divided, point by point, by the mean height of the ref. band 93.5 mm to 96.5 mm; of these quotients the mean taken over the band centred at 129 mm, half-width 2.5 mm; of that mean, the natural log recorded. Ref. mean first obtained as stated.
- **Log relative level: -0.013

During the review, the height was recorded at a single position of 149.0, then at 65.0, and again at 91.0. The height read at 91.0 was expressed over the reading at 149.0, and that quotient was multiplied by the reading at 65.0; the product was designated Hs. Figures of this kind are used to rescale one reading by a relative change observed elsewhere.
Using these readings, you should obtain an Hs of 9.73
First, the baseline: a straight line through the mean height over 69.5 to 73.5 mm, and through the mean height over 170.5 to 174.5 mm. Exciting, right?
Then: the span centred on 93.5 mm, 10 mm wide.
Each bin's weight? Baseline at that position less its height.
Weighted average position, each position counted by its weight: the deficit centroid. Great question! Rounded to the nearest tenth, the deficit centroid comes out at 94.5 mm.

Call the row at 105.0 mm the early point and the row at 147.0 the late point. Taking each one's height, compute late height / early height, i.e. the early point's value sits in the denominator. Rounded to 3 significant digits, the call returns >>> 1.02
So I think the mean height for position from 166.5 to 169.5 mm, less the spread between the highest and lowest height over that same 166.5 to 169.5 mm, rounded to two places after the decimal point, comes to 9.73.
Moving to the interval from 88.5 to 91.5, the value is 9.47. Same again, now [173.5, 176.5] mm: 9.77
